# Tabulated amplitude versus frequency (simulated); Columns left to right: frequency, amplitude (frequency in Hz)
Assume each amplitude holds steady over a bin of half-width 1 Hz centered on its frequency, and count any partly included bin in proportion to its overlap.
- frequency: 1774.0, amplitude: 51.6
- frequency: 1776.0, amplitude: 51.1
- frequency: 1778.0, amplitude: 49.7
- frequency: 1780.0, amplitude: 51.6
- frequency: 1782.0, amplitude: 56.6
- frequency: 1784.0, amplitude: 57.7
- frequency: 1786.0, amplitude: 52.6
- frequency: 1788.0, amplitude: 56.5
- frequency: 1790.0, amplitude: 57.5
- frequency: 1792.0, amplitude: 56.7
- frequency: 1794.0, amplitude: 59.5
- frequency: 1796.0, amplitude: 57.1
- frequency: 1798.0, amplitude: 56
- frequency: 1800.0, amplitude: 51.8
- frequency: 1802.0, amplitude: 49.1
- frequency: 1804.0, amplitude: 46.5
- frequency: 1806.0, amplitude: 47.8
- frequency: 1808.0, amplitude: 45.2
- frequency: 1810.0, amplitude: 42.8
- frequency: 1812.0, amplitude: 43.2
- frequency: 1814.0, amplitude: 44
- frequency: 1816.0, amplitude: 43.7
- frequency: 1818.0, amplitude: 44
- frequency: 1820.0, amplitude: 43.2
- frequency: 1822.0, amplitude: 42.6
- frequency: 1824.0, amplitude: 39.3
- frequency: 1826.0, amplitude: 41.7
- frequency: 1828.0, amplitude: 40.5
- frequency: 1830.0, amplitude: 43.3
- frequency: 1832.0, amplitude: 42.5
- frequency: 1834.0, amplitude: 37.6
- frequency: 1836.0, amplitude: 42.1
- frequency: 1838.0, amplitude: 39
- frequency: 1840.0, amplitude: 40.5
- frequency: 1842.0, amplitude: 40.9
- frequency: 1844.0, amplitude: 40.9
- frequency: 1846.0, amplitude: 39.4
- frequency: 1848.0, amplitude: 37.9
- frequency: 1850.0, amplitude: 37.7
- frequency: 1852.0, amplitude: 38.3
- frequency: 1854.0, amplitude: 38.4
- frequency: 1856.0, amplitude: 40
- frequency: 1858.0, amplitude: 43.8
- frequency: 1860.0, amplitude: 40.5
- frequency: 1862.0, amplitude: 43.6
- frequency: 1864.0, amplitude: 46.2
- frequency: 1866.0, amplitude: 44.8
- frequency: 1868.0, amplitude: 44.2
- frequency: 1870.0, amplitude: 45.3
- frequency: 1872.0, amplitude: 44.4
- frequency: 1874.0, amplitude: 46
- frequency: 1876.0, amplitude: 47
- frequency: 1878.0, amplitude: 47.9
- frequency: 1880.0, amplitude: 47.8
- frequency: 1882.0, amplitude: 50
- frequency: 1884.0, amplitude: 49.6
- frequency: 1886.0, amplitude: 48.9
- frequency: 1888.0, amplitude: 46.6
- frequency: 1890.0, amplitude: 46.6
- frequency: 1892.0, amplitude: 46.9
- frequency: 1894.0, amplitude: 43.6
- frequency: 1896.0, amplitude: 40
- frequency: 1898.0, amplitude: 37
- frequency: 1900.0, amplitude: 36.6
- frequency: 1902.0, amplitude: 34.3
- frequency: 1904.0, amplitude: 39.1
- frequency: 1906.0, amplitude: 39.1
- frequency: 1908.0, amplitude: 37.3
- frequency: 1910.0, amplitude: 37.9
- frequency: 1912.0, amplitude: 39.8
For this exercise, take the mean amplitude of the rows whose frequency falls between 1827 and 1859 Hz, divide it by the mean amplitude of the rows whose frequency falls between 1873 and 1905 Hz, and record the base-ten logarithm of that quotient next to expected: -0.04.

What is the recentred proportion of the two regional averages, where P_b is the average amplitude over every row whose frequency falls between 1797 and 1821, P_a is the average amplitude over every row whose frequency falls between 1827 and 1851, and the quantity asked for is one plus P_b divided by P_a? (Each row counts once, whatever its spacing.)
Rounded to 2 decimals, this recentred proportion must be 2.16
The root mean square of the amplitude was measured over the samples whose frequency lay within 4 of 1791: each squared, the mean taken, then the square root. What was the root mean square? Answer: 57.6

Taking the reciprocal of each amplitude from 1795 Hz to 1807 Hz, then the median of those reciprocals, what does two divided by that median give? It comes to 101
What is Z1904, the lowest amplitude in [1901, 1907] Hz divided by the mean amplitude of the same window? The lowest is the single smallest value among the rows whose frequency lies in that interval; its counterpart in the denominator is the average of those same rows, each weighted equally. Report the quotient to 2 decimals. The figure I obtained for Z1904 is 0.91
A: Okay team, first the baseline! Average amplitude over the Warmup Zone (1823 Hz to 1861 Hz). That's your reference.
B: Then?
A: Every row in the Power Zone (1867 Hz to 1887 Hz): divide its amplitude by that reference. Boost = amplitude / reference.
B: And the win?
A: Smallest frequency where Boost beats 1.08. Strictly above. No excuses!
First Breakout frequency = 1868.0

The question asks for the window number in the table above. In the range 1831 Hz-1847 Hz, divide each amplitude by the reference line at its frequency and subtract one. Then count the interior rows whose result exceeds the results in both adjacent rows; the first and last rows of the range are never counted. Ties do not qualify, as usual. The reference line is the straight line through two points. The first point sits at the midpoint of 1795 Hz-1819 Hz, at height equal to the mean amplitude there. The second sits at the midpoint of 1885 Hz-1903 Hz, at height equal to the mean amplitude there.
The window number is 2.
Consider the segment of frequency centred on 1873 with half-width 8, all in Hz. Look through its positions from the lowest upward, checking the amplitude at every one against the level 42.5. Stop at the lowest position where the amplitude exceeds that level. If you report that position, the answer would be 1866.0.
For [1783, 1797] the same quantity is 1784.0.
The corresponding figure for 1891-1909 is 1892.0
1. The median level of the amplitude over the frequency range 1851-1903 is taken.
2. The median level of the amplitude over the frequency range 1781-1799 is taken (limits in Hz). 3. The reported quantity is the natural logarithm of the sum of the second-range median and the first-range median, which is 4.62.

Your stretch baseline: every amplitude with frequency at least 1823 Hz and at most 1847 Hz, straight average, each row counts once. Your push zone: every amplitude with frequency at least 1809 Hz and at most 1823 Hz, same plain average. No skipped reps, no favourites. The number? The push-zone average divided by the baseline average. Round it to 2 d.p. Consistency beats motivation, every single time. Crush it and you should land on 1.07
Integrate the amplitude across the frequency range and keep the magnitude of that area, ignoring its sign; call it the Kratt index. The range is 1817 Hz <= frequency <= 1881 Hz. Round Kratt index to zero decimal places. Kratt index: 2703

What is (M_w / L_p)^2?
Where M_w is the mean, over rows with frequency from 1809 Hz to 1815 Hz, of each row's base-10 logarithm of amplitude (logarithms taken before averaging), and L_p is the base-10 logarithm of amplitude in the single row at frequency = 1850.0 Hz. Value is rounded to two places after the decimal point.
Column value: 1.08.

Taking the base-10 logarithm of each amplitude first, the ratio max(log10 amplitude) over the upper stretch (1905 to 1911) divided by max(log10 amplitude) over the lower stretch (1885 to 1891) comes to 0.94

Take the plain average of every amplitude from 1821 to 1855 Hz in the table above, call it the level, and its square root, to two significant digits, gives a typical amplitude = 6.3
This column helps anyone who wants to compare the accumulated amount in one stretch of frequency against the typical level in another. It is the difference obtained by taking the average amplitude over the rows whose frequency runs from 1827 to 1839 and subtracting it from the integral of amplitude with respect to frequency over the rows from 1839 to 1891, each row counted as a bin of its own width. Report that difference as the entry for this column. 2234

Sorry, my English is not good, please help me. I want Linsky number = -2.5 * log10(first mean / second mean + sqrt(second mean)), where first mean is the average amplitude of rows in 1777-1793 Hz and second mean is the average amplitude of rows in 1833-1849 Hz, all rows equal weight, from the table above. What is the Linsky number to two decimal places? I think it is -2.21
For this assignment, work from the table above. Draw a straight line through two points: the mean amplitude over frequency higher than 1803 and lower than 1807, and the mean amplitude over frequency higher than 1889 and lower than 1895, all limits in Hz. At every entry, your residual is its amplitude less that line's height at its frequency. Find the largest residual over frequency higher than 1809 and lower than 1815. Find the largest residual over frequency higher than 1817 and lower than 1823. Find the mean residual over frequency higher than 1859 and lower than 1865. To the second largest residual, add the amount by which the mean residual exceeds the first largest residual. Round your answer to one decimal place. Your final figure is -2.7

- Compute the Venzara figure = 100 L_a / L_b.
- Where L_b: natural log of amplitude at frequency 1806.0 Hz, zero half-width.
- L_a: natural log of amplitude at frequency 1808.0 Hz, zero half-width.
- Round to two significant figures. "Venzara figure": 99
